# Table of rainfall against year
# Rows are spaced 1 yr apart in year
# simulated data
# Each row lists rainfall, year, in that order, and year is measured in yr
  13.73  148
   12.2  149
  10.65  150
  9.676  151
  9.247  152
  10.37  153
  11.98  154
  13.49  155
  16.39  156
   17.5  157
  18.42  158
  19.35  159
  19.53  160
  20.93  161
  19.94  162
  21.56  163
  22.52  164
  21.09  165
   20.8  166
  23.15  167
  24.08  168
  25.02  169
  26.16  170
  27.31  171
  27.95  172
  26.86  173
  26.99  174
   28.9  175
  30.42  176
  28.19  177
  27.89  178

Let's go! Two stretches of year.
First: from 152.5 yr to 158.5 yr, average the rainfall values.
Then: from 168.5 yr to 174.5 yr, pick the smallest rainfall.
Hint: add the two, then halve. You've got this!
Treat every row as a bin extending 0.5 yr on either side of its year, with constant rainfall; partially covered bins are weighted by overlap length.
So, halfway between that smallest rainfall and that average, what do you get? 20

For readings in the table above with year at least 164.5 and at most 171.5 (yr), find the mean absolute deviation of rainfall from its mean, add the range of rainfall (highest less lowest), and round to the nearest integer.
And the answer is 8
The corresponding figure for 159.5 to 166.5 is 4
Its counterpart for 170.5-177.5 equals 4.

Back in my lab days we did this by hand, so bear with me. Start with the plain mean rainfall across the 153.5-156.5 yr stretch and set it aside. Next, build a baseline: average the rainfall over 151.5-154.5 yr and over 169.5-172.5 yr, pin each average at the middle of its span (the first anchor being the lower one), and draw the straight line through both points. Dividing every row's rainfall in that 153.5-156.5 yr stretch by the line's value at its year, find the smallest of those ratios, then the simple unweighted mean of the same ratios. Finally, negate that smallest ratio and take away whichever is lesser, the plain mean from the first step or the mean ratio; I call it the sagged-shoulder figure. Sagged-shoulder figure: -2.17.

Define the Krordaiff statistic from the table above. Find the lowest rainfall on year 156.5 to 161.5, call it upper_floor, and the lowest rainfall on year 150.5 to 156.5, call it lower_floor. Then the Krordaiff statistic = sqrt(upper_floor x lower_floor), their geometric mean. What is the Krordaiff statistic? 13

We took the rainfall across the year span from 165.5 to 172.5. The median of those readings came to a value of 25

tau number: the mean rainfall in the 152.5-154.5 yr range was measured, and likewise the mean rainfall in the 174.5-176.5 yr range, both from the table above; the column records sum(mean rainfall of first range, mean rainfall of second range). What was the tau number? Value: 41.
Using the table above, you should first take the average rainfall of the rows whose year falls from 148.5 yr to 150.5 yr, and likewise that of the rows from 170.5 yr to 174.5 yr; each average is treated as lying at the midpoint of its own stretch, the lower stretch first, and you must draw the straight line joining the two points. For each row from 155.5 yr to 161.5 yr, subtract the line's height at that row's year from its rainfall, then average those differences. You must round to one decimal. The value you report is 1.1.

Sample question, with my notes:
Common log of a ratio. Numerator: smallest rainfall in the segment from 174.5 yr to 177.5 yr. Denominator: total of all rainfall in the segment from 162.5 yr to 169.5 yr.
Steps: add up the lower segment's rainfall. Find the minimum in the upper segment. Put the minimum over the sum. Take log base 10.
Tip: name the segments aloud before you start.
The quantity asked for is -0.75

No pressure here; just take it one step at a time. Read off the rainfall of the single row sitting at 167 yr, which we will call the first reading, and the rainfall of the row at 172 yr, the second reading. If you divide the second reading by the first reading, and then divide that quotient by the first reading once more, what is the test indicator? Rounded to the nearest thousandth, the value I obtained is 0.052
